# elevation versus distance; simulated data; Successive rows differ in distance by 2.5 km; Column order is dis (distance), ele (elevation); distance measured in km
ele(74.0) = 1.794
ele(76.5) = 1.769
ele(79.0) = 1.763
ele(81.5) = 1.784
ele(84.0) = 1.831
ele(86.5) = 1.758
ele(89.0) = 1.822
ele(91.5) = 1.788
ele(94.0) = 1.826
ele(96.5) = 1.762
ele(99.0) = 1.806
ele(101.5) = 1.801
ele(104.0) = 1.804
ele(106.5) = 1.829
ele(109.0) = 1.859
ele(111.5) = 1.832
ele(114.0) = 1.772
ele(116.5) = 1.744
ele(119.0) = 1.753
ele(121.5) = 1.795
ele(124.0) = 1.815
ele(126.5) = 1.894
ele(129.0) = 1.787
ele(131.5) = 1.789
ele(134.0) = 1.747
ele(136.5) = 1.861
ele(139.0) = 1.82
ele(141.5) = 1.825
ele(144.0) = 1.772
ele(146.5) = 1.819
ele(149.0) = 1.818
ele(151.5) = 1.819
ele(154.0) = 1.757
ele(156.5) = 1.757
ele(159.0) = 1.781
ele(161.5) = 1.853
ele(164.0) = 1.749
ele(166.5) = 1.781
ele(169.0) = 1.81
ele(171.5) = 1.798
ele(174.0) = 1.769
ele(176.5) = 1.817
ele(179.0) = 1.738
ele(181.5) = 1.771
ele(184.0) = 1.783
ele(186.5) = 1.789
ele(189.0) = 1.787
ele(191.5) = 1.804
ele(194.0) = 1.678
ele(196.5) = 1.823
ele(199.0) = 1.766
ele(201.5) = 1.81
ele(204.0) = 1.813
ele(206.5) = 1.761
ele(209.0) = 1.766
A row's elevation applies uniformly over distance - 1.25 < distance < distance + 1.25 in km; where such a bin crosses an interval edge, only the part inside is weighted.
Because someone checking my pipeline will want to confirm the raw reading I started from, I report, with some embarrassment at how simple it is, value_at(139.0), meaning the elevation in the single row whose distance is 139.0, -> 1.82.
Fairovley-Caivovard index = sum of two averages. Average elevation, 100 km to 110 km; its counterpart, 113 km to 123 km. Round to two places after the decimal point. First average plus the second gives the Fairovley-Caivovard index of 3.59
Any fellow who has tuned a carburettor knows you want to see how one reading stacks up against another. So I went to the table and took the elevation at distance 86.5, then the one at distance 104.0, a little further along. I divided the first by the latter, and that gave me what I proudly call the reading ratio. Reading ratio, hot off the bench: 0.97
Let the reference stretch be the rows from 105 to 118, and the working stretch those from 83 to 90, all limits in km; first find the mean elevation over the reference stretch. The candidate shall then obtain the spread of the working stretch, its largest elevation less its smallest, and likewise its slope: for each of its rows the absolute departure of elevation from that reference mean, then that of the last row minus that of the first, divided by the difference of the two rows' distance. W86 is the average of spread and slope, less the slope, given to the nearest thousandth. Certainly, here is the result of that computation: 0.037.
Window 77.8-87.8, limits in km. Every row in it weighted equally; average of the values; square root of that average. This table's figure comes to 1.34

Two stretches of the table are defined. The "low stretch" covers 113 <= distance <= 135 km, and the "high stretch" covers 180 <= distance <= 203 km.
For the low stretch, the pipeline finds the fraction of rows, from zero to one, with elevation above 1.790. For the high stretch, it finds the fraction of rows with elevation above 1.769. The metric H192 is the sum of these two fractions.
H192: 1.11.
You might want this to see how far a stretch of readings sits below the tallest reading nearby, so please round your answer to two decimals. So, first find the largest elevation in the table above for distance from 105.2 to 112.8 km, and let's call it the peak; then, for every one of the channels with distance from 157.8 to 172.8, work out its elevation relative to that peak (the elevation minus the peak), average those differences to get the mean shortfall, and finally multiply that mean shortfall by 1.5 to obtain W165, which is -0.10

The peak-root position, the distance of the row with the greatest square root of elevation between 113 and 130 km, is 126.5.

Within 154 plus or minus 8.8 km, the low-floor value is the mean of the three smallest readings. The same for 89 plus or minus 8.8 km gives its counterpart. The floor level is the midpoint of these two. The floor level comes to 1.77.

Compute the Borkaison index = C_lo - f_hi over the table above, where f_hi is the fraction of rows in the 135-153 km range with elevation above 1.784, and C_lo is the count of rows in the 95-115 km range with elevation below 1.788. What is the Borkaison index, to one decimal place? 1.1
